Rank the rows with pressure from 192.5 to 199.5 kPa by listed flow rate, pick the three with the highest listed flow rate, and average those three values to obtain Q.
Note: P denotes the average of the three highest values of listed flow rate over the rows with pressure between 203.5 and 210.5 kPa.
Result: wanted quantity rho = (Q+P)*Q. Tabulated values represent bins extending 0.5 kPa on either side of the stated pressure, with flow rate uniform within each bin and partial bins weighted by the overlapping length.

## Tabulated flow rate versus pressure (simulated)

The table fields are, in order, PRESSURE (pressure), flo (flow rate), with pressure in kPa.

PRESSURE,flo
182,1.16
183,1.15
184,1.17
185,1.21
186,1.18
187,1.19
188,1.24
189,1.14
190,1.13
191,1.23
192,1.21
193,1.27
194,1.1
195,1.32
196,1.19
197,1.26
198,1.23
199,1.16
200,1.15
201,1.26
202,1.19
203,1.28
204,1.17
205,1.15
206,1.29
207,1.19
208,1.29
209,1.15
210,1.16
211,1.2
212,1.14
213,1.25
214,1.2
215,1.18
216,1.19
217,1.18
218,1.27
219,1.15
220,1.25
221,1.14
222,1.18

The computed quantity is 3.26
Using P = 1.26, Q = 1.28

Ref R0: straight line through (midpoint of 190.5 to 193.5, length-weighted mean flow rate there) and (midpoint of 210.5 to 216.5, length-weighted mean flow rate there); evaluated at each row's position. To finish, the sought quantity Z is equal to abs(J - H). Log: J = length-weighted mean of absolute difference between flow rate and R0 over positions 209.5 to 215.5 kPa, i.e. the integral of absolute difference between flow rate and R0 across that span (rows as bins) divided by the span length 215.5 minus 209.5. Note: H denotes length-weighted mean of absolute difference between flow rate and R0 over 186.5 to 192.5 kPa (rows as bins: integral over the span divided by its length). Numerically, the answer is 0.023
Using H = 0.052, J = 0.03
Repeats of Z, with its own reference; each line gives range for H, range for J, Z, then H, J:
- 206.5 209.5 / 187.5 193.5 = 0.003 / 0.051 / 0.05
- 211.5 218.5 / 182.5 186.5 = 0.042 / 0.032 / 0.07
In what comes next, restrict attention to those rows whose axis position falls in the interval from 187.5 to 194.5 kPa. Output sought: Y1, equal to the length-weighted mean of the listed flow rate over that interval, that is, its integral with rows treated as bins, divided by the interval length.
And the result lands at 1.19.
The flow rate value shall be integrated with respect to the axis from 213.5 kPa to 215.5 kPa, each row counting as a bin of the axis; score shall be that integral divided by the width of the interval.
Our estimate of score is 1.19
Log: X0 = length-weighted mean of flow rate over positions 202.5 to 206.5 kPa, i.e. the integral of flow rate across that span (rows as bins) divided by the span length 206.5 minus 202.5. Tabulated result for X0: 1.22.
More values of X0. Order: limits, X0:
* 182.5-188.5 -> 1.19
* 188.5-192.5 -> 1.18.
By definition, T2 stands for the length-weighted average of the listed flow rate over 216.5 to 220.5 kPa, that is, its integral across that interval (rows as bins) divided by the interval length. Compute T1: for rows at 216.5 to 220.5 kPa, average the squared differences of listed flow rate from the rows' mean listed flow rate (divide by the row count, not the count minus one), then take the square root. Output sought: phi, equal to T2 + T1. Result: 1.262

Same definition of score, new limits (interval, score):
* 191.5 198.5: 1.23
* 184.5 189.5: 1.19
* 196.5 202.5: 1.21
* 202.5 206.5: 1.22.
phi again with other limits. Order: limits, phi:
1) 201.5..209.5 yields 1.272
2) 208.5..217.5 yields 1.214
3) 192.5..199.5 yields 1.287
